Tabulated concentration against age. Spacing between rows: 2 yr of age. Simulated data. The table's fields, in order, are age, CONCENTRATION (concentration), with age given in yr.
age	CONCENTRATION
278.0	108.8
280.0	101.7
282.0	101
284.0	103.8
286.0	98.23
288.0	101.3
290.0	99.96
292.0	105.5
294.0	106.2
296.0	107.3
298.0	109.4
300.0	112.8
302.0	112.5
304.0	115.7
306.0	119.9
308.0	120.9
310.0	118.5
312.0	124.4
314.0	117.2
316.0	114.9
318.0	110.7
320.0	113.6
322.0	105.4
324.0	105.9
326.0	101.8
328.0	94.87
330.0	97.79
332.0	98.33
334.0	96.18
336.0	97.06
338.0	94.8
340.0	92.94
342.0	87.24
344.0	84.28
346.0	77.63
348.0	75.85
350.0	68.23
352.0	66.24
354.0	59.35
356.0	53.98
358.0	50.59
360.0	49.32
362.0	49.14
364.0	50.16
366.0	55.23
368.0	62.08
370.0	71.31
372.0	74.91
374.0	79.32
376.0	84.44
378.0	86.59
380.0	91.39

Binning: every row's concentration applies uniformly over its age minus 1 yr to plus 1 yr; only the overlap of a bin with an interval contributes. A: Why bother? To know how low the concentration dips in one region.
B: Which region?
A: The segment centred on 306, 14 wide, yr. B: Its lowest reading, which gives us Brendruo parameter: 112.5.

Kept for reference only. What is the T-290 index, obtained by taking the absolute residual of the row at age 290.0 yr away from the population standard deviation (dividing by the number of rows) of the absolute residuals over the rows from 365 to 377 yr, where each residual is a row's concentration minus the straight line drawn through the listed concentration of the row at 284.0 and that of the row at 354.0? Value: 12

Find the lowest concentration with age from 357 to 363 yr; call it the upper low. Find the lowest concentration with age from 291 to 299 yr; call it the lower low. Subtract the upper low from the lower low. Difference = 56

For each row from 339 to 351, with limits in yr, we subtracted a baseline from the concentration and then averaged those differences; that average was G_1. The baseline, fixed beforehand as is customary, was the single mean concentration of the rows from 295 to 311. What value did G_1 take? -34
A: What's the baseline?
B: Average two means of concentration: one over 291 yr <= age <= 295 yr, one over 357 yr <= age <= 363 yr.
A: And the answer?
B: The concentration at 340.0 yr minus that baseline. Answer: 15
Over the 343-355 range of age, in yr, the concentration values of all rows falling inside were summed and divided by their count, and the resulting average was 72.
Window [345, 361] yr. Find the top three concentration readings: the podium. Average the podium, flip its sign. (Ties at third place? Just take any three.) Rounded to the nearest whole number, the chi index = -74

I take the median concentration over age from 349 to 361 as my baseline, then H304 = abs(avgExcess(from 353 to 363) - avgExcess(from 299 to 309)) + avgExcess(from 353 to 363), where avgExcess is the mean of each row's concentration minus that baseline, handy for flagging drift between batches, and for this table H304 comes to 60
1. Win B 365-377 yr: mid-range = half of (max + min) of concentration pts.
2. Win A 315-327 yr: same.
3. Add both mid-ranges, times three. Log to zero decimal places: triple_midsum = 535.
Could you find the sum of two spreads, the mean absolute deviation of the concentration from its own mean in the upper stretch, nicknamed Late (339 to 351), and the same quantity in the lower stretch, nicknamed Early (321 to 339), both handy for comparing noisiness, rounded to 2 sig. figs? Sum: 11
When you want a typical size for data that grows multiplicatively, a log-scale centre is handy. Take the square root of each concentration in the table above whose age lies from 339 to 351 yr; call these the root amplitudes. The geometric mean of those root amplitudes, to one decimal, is 9.0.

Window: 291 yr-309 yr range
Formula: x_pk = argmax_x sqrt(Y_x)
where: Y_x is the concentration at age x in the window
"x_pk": 308.0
